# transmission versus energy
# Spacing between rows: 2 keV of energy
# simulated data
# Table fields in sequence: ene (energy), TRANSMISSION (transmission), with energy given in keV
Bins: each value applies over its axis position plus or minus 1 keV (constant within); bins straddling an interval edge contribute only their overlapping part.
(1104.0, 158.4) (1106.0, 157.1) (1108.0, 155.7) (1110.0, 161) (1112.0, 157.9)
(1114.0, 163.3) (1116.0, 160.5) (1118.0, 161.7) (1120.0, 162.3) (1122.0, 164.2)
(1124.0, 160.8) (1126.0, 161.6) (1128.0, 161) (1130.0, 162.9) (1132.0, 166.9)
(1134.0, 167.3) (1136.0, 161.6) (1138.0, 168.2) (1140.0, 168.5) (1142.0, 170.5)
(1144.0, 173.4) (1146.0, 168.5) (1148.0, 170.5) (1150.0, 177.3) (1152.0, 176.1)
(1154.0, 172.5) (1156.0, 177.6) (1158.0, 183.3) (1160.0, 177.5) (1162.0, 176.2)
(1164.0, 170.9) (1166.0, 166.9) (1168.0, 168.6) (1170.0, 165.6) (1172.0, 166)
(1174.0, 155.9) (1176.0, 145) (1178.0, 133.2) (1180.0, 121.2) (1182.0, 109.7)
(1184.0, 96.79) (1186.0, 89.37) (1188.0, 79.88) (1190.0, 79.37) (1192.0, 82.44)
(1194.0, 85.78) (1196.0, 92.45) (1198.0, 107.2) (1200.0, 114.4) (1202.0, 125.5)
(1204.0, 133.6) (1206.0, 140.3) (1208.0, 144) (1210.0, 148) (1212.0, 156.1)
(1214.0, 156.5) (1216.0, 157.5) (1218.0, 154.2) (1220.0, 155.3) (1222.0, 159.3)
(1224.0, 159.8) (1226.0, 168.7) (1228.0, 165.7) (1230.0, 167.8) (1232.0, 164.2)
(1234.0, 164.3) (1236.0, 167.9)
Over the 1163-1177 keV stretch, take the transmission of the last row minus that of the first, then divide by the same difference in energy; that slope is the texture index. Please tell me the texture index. -2.2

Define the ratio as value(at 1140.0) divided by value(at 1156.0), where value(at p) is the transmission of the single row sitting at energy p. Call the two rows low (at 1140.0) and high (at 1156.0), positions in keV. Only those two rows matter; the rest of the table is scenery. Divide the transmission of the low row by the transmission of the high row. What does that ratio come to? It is 0.95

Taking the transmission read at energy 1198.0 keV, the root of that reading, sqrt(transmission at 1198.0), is 10.4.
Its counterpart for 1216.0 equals 12.5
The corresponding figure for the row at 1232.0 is 12.8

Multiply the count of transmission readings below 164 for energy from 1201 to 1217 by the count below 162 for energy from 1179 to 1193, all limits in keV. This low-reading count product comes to 56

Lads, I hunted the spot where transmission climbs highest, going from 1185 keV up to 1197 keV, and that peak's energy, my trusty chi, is 1196.0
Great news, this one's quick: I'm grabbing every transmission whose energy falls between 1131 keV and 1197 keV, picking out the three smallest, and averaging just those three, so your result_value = 81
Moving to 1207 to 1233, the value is 149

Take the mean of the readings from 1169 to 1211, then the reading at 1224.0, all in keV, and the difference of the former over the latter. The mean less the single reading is -40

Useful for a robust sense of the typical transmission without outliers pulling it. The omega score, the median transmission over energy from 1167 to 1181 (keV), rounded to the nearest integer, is 156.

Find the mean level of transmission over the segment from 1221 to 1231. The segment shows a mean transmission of 164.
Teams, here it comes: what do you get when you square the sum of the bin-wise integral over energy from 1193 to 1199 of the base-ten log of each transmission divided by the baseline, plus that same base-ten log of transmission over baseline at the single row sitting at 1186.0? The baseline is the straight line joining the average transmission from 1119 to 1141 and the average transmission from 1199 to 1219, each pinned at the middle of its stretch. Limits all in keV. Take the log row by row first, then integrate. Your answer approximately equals 1.8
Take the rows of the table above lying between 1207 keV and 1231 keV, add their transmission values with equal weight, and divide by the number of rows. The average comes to 158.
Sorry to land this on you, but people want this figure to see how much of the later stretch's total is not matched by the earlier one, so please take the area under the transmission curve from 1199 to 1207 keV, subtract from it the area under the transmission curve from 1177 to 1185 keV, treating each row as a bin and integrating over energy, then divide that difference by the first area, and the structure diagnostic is 0.10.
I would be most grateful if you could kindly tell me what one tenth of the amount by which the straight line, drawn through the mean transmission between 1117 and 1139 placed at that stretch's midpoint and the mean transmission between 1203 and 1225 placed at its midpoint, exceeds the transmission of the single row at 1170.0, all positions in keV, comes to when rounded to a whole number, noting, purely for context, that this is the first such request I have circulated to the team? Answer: -1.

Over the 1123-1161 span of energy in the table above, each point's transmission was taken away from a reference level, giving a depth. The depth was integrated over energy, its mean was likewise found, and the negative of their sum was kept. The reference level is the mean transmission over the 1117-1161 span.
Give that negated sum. 38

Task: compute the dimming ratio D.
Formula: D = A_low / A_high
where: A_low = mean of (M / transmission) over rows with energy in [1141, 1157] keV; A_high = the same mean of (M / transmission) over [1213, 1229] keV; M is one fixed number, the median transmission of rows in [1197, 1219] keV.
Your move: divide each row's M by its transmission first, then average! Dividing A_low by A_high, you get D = 0.92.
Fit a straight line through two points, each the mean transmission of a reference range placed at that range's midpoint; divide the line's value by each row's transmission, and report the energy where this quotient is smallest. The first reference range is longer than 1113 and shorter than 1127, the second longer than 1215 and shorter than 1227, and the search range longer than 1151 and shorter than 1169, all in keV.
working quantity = 1158.0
